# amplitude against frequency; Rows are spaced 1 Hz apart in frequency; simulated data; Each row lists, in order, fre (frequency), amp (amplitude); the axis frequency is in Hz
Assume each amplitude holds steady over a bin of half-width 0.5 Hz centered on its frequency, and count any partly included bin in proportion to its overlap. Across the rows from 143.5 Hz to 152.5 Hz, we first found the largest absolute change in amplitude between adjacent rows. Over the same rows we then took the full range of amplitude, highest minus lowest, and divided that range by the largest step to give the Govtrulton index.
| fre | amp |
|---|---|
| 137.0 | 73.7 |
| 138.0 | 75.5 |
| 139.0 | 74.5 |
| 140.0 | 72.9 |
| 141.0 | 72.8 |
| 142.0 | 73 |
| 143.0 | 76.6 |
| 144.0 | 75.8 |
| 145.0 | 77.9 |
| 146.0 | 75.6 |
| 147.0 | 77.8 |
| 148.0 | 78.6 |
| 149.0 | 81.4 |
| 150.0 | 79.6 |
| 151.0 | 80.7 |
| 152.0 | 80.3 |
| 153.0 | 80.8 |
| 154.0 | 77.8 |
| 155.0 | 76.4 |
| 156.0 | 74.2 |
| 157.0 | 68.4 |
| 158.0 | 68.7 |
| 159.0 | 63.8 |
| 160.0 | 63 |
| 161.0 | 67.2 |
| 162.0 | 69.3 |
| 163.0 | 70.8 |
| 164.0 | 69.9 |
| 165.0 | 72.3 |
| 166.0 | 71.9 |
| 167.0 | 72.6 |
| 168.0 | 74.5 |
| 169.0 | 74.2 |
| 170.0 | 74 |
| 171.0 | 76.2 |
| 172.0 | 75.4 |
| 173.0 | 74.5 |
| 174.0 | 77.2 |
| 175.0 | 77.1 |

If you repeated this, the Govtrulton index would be 2.07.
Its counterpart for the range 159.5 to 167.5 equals 2.29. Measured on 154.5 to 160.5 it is 2.31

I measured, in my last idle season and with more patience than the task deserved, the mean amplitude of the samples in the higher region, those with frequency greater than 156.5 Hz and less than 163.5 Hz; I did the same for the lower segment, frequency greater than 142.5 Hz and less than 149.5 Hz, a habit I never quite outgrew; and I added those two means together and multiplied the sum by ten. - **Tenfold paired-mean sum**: 1450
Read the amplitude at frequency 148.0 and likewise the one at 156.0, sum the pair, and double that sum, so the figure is 306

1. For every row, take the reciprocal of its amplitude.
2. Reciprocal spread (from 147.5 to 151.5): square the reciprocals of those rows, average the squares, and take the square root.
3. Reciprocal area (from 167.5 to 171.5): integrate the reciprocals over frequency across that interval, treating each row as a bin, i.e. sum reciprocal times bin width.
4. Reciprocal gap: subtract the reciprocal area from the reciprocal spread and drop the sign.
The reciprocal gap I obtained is 0.041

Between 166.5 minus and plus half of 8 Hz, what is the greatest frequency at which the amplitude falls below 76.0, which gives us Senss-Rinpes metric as 170.0 Hz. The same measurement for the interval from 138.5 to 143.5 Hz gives 142.0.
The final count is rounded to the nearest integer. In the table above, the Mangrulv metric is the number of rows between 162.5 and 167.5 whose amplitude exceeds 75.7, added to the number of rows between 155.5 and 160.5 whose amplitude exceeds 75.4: 0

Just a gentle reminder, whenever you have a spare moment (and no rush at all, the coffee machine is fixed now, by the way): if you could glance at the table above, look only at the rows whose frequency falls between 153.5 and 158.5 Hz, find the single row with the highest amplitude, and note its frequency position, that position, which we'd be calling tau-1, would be 154.0 Hz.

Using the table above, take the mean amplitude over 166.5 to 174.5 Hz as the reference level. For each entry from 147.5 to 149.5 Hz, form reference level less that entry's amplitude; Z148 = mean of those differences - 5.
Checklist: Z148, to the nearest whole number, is -10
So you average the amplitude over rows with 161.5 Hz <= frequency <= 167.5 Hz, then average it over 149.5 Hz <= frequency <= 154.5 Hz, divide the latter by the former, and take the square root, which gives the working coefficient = 1.059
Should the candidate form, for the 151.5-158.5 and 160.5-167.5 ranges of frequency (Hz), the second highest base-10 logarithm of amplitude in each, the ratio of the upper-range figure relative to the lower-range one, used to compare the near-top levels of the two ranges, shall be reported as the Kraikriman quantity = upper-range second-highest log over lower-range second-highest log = 0.98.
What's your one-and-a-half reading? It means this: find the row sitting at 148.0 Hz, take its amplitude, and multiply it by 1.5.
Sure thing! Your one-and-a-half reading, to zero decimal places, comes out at 118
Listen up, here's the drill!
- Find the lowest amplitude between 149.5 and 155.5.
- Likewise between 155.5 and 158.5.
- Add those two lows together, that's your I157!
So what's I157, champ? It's 145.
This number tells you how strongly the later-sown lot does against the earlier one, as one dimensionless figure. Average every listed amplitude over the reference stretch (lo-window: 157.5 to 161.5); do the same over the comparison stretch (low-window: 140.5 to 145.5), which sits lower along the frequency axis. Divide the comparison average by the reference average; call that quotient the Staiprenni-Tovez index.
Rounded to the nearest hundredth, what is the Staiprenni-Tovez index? 1.15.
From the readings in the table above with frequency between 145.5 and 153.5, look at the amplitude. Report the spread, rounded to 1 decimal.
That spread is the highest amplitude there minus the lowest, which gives 5.8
